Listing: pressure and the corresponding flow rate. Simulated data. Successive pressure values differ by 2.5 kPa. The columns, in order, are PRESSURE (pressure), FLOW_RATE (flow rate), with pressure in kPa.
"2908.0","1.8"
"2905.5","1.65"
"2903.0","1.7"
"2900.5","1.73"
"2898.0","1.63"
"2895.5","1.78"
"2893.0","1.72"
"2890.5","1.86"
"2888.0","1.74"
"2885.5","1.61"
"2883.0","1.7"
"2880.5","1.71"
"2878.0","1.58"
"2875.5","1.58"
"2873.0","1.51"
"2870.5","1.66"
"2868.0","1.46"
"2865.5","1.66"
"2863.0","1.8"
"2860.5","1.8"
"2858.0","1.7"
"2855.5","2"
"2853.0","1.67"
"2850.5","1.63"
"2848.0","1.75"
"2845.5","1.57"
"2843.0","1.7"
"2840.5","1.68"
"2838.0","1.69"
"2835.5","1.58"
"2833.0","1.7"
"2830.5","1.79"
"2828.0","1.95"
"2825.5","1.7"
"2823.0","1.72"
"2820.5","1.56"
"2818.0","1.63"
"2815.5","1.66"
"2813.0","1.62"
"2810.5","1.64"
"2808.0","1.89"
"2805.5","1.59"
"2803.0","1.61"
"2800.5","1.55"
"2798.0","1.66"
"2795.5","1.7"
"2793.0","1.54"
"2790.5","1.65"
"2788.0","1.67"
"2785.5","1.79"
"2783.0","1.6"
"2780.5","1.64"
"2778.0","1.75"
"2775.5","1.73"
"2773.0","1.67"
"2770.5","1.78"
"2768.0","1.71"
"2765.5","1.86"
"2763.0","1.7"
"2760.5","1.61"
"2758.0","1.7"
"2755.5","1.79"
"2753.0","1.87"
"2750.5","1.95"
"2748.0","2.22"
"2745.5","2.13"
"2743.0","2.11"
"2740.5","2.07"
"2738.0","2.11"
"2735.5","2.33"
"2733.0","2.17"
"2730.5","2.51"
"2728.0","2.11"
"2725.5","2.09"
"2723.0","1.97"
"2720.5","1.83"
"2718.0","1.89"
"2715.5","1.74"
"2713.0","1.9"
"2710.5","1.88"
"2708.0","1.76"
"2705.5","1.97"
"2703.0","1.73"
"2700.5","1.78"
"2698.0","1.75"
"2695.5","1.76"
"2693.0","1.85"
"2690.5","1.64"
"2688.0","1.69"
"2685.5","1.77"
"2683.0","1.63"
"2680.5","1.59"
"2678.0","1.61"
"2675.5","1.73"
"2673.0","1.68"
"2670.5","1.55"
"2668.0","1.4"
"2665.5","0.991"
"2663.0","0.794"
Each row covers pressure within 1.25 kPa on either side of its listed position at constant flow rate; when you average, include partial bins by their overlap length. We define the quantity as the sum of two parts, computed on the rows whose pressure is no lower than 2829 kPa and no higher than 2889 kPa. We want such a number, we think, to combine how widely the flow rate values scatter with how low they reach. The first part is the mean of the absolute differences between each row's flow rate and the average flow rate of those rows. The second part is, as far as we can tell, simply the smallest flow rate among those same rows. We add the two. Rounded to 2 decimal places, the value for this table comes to 1.54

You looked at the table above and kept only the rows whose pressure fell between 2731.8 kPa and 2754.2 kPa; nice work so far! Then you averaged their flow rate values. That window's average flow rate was 2.11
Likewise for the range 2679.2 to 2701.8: 1.72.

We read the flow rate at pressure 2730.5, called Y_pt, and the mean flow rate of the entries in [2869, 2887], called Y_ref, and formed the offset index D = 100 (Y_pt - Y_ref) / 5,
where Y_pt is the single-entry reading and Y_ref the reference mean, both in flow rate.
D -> 17.8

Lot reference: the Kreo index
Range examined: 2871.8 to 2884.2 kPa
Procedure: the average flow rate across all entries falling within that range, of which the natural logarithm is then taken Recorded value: 0.480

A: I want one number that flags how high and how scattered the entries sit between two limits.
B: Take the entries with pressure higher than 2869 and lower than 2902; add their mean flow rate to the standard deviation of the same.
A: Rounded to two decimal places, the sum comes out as 1.77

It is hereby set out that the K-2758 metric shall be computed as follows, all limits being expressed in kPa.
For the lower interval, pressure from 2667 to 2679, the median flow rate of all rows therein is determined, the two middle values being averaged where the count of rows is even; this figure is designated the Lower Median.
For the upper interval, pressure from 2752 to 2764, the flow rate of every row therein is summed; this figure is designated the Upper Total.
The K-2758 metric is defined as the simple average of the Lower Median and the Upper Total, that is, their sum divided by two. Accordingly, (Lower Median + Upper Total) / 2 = 5.1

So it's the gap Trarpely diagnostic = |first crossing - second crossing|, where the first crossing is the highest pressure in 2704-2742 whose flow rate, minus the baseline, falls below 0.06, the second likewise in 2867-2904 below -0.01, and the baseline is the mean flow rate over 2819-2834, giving 187.5 kPa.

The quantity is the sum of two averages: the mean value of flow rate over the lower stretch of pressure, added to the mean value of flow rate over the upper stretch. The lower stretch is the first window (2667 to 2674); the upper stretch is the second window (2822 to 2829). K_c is 3.33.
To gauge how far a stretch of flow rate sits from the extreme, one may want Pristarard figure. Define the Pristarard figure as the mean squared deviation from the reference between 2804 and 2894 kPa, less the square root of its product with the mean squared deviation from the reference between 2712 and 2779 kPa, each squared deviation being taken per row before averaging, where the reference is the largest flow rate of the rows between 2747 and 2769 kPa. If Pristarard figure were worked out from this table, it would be 0.10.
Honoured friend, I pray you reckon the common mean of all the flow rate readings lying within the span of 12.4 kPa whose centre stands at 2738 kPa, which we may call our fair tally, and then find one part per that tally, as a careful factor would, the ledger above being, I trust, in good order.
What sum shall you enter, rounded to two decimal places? 0.46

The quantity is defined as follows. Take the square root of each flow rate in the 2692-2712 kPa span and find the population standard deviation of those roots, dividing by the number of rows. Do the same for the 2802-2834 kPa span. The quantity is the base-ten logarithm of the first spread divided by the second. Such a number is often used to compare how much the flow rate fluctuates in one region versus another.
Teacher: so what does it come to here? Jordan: -0.17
